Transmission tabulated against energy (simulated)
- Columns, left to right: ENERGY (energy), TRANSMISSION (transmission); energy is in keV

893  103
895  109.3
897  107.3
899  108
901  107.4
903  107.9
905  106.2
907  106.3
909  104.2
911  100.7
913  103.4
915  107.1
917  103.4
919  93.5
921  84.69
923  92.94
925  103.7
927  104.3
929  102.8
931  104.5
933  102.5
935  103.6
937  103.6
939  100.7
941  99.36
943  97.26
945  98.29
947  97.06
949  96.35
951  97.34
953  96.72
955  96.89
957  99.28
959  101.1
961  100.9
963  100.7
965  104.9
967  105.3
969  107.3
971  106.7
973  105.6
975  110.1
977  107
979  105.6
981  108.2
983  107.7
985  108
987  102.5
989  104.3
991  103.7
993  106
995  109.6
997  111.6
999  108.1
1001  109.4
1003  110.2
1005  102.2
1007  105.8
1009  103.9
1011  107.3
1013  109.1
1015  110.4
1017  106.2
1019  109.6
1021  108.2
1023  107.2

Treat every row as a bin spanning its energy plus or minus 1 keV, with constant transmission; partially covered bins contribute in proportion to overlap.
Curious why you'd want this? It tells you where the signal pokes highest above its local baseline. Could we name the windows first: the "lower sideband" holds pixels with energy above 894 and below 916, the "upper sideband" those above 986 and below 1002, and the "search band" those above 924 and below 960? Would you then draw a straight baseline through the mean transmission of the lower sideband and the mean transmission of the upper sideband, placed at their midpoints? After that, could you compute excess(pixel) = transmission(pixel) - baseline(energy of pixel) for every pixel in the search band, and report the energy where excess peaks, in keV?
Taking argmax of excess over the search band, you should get 931 keV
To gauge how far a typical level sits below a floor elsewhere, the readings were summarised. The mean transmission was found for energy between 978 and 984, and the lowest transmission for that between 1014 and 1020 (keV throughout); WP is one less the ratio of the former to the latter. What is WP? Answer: -0.009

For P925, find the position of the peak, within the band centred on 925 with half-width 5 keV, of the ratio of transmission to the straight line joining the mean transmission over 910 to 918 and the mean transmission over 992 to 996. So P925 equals 927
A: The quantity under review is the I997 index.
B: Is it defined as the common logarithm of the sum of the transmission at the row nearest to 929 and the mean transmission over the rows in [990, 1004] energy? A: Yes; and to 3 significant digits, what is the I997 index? 2.32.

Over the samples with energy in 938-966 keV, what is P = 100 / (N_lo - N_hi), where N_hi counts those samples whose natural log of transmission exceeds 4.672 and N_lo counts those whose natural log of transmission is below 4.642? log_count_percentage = 8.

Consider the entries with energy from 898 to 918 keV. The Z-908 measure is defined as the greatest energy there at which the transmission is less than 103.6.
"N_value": 917 keV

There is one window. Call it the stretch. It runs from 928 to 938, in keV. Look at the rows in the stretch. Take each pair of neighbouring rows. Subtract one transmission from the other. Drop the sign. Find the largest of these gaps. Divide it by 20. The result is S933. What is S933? 0.100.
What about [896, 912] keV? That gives 0.175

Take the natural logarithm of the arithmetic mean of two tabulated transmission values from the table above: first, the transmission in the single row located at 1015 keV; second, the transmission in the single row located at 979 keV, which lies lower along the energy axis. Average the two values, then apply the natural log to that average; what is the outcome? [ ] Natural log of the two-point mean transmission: 4.68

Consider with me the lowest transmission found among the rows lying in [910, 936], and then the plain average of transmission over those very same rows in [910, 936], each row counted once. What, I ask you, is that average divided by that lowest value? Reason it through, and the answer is 1.19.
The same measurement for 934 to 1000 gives 1.07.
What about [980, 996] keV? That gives 1.04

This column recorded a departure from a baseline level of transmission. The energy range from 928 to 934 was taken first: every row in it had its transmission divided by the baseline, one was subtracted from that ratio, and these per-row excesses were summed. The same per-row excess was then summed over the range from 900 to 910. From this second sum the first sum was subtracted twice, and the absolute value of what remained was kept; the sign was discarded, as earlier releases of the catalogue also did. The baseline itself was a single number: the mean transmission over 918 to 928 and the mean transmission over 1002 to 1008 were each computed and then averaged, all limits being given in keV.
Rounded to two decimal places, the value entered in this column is 0.13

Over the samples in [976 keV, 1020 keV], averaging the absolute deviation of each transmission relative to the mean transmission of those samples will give 2.17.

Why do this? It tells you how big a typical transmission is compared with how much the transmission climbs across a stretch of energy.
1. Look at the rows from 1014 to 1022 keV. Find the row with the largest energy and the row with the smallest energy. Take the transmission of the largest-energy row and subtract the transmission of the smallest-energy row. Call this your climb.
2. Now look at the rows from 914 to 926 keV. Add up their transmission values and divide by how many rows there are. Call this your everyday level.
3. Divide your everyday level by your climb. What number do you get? -44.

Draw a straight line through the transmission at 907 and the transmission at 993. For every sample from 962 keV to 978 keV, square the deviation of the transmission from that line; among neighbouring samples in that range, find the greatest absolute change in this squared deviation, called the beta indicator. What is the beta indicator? 28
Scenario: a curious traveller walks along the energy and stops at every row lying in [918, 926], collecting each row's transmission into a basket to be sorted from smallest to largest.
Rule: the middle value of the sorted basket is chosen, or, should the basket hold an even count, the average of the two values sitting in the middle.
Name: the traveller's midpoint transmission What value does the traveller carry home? 93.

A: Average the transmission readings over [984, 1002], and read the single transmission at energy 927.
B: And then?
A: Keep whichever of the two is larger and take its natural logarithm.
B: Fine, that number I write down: 4.673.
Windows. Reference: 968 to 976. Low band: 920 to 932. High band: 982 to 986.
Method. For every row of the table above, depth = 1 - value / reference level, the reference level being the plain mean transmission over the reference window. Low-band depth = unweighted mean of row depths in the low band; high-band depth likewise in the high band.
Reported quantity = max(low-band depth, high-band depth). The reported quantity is 0.080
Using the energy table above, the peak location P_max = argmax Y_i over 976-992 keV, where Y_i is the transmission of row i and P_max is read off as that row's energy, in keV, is 981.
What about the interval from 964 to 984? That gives 975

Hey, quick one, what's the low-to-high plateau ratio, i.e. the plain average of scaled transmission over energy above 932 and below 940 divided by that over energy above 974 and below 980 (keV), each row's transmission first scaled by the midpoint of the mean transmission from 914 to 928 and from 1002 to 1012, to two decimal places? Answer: 0.95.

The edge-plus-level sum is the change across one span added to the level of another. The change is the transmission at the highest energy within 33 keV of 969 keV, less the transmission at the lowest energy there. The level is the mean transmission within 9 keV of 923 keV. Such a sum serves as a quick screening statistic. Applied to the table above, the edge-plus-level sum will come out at 105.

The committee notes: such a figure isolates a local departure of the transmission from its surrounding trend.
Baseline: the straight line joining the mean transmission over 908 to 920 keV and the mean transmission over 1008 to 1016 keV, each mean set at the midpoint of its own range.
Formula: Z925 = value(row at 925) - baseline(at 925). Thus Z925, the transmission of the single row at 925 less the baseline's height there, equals 1.0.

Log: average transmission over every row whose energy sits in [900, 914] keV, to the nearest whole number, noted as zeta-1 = 105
